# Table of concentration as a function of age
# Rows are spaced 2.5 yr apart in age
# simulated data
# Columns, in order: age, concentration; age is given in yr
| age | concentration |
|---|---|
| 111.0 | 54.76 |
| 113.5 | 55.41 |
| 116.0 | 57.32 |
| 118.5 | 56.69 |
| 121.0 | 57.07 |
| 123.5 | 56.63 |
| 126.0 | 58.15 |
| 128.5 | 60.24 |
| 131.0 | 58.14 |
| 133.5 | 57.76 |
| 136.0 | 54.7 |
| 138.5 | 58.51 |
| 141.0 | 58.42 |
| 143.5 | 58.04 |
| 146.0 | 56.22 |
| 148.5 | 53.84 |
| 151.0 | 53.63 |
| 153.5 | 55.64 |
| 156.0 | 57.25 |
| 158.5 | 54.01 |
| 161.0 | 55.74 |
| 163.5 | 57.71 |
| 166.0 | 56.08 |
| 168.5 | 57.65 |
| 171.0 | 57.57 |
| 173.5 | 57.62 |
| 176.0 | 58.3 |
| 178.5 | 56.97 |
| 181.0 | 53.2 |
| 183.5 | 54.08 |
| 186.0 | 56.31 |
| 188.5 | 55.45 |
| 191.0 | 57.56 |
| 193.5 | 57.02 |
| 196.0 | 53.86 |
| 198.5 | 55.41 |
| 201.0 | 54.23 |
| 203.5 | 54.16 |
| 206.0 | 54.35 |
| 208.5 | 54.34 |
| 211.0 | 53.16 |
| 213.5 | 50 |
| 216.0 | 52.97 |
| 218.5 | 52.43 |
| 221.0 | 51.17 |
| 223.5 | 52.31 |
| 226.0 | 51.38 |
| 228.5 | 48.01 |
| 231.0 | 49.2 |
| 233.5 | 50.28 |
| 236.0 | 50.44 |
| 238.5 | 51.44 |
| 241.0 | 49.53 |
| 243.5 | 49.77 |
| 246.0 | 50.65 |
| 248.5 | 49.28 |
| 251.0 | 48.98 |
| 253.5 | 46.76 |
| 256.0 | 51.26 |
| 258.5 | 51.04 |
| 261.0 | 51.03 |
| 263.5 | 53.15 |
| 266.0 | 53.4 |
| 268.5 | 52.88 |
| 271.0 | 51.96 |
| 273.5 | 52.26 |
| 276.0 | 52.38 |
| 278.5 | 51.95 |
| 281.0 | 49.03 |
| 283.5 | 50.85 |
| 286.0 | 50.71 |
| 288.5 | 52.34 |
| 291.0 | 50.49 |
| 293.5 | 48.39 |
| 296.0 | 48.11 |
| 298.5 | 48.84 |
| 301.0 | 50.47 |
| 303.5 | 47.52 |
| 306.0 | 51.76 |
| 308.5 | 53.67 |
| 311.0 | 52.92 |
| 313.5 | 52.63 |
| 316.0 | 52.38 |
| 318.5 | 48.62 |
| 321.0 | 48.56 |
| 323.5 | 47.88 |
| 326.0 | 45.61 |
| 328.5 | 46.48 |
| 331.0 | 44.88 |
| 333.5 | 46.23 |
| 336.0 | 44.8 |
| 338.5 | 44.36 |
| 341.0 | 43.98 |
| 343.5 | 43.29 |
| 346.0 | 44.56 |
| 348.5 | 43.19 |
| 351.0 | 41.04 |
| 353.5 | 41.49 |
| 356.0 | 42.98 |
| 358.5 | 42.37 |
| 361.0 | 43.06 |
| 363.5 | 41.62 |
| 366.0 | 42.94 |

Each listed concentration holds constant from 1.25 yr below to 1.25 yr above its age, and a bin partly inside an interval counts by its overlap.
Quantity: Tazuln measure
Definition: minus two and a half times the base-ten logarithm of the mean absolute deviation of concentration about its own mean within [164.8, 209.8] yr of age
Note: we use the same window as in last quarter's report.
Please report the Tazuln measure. -0.40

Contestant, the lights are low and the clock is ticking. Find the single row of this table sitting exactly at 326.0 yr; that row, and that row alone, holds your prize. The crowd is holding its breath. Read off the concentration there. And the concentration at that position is 45.61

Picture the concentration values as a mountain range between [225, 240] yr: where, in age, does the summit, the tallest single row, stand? 238.5 yr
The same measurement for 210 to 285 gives 266.0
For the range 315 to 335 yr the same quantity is 316.0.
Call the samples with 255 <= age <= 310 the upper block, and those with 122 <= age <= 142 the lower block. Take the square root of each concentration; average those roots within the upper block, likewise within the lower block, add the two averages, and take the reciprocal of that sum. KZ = 0.0678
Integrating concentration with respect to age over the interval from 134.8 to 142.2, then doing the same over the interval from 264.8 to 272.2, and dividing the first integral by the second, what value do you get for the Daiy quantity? 1.1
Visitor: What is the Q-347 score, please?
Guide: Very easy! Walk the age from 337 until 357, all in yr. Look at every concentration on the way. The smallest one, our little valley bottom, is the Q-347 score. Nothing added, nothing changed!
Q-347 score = 41.04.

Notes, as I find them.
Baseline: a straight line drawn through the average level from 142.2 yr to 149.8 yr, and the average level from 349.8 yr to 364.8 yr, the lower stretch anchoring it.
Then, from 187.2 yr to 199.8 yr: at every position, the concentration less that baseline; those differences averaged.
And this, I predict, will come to 3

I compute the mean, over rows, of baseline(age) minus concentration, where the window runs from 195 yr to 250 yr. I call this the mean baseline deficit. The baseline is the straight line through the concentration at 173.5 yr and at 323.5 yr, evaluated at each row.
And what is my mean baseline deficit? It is 2.7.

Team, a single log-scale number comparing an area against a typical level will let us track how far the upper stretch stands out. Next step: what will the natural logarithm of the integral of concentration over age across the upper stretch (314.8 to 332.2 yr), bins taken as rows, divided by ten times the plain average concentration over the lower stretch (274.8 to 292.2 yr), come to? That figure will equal 0.49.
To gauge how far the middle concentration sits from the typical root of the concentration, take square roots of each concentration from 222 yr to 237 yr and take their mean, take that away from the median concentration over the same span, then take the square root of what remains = 6.58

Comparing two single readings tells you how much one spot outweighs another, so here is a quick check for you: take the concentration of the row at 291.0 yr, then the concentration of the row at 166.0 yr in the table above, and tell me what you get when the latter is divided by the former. 1.11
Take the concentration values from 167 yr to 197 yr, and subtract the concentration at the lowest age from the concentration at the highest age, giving -3.8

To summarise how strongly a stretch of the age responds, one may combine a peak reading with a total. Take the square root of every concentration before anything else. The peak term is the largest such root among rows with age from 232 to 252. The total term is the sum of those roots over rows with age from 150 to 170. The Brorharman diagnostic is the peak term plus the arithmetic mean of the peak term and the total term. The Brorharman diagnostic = 40.7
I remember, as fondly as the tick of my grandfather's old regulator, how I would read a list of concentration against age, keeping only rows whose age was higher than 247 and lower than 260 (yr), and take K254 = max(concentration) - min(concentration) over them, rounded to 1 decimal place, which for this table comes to 4.5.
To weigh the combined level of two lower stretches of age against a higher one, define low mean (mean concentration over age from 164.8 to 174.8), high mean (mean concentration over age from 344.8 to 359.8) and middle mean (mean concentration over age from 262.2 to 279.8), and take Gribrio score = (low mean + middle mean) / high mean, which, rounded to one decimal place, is 2.6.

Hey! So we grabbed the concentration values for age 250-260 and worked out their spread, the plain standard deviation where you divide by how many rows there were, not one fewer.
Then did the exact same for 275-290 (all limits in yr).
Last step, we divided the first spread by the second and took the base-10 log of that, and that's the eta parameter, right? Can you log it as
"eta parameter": 0.2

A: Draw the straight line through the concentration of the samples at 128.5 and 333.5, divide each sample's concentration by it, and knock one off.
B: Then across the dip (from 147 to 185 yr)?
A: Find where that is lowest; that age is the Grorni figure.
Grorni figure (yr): 151.0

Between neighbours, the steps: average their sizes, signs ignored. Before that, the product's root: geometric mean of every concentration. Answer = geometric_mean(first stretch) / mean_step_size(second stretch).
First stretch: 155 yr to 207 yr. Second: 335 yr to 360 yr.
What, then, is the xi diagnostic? 57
